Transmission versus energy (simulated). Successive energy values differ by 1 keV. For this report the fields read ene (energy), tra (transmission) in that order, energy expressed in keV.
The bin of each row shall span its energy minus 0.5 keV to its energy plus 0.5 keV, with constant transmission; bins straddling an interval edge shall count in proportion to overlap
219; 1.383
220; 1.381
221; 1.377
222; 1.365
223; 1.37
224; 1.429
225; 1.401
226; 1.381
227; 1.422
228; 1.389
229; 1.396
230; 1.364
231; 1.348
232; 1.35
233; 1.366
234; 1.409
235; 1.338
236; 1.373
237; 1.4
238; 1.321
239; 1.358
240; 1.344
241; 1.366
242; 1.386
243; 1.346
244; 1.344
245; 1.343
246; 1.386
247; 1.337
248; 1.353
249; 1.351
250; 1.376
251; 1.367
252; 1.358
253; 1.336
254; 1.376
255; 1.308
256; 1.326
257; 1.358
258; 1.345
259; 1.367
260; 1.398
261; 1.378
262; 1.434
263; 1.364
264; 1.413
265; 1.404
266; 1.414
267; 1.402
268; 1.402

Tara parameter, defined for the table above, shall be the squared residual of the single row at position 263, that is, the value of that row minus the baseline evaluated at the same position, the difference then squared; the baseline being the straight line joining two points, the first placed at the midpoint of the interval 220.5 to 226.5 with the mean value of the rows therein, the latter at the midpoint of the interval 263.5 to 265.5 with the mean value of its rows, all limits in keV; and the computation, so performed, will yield 0.0019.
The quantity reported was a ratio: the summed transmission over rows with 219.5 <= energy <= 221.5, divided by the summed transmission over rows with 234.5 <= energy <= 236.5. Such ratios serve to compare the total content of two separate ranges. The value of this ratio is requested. 1.02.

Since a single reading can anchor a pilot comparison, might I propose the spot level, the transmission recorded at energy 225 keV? 1.401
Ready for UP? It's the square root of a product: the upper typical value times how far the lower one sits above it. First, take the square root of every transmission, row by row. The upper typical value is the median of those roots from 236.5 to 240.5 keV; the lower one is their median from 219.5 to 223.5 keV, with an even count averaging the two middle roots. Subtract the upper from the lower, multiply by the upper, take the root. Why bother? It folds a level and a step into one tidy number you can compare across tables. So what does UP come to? 0.11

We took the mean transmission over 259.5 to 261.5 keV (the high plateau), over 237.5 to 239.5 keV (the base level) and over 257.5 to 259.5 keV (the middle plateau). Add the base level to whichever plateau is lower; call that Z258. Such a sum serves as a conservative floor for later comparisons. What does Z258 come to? 2.70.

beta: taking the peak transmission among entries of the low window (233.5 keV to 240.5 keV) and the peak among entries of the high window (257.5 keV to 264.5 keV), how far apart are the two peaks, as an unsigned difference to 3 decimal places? 0.025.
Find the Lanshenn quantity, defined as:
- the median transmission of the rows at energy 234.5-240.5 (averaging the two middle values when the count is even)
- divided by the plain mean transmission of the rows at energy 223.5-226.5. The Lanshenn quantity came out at 0.962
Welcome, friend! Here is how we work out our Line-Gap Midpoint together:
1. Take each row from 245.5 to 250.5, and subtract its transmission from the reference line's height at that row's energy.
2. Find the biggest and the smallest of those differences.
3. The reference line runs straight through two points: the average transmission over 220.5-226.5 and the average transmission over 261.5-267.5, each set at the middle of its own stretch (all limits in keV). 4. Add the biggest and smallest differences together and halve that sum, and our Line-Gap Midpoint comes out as 0.036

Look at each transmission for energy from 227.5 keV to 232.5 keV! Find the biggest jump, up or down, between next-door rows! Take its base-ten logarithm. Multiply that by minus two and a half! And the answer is 3.7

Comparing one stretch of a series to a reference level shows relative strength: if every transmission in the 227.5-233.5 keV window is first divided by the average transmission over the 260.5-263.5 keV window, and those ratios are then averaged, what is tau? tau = 0.98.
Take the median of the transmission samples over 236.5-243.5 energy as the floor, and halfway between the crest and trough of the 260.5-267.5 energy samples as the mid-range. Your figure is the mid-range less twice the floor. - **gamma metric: -1.32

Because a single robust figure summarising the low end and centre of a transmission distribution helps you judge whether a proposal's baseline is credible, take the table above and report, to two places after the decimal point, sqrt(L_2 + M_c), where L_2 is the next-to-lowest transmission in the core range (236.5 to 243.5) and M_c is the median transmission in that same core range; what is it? 1.64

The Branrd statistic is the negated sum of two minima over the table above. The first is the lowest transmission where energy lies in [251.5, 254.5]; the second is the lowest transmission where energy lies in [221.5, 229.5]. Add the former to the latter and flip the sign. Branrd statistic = -2.70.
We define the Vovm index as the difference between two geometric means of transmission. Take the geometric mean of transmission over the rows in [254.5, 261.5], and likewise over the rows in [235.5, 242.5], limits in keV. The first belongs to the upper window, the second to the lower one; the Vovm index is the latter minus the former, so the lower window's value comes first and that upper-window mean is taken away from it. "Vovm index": 0.010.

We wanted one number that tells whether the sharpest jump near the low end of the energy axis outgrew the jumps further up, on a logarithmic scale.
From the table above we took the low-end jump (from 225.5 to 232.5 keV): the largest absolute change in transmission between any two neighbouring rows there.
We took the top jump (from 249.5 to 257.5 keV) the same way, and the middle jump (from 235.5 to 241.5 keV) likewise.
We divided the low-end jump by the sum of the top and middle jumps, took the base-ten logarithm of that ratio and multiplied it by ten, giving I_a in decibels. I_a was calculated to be -5.5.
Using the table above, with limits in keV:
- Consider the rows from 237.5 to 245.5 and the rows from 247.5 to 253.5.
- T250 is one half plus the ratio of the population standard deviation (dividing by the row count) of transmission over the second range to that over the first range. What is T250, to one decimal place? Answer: 1.2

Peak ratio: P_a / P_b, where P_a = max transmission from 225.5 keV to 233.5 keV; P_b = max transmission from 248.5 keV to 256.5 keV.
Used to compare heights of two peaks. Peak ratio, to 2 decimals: 1.03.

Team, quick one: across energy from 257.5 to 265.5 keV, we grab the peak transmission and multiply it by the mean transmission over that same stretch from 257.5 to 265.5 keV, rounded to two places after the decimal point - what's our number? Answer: 1.99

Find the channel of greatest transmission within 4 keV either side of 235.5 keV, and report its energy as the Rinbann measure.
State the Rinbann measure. 234 keV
